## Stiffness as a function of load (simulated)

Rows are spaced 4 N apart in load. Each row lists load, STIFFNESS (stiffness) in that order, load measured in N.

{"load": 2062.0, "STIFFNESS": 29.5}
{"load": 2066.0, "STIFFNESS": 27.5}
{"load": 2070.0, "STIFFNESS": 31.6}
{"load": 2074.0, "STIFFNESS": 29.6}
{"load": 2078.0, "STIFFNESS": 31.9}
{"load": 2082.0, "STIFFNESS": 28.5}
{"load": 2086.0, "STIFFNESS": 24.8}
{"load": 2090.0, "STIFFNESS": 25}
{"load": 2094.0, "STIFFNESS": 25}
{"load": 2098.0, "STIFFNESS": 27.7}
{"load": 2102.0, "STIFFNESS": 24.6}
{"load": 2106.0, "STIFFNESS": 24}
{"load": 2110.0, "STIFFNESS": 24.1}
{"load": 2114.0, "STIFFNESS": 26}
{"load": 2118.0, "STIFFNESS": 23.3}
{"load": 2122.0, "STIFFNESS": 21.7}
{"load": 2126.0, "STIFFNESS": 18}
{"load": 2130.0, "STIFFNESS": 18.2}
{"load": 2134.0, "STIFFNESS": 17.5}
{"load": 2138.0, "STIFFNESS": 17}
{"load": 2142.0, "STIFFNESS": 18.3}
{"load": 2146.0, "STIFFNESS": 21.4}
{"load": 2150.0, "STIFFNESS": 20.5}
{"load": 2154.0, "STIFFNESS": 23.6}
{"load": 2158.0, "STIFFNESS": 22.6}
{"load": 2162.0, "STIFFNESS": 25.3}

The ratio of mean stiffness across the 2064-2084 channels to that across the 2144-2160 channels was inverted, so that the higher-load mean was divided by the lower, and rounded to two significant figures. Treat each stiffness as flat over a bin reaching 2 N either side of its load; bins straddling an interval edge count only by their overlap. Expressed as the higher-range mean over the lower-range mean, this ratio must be 0.74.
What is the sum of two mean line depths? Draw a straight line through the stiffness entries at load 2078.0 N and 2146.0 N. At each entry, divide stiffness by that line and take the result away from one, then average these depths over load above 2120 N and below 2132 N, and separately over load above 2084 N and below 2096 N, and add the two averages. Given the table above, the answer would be 0.38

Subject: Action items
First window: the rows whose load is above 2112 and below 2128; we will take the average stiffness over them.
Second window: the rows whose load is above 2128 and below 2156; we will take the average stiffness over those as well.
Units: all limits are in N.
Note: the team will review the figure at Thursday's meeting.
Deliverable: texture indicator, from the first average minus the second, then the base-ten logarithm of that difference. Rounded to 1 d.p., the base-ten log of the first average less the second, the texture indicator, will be 0.4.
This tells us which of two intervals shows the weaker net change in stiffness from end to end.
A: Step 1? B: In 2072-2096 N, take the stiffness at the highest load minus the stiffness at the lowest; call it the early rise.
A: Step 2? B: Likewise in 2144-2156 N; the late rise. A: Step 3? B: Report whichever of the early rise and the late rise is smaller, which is -5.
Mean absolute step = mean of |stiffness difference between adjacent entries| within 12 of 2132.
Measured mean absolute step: 1.28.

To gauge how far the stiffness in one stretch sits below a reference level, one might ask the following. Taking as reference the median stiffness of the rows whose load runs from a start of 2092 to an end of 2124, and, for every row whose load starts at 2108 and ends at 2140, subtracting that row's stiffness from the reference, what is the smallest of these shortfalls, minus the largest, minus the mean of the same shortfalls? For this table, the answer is -12.6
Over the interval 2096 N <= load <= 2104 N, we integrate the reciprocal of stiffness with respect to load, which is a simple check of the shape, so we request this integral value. 0.3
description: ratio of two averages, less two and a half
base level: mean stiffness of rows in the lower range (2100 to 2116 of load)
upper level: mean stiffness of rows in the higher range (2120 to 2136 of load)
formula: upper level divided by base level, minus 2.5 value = -1.74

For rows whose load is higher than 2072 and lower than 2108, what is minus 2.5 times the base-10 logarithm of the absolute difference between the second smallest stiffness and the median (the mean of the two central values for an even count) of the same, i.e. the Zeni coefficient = 0.99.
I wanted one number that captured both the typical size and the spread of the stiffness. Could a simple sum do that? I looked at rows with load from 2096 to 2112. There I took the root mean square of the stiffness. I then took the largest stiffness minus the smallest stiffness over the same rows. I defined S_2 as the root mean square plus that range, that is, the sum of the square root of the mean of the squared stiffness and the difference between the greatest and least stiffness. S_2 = 28.8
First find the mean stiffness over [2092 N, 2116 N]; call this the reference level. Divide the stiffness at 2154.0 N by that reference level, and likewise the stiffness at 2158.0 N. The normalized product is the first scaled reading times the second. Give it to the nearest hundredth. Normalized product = 0.84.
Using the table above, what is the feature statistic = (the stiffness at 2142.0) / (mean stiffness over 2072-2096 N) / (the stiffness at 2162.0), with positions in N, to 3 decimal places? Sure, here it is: 0.026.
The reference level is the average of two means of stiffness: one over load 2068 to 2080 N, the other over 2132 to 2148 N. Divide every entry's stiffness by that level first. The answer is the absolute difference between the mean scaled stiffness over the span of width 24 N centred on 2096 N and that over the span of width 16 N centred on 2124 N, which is 0.20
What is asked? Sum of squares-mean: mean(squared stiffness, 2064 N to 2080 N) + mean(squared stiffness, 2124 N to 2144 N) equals 1229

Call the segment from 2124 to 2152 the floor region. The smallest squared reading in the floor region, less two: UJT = 287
